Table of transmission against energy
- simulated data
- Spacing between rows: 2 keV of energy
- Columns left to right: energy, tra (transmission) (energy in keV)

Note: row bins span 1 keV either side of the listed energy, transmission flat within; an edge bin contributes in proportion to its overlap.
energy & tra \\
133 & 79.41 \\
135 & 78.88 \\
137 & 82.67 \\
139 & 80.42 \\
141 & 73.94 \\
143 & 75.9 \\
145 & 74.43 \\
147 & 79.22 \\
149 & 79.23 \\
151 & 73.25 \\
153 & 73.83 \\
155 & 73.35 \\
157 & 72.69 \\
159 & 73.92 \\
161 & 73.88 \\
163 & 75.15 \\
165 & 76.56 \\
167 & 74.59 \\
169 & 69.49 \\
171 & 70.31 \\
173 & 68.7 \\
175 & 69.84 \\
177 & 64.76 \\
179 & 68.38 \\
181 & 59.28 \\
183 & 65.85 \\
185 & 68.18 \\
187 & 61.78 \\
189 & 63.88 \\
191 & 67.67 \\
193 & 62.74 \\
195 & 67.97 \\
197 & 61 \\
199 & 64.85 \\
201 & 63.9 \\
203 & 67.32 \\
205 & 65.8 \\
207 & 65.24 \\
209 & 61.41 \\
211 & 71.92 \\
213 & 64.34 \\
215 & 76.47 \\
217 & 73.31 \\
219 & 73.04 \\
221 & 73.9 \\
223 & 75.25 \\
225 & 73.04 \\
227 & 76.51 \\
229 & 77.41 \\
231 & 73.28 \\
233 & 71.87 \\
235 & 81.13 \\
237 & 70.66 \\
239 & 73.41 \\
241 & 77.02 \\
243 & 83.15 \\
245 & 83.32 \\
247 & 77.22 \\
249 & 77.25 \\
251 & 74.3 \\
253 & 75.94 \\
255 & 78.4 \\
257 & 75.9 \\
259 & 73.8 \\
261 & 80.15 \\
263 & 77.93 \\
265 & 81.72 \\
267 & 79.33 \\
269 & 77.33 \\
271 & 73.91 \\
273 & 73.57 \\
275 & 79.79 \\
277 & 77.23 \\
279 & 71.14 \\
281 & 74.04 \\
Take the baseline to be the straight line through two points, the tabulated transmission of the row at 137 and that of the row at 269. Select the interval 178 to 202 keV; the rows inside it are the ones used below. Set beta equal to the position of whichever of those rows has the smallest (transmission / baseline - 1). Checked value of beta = 181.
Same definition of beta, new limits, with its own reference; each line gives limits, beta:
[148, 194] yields 181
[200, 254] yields 209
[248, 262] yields 259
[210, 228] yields 213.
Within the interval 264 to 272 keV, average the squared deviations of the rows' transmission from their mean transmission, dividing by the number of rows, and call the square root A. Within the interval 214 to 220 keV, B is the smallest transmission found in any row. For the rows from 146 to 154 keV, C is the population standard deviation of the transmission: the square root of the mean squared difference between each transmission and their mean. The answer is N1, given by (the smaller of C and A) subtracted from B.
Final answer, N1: 70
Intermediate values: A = 2.86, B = 73.04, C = 2.8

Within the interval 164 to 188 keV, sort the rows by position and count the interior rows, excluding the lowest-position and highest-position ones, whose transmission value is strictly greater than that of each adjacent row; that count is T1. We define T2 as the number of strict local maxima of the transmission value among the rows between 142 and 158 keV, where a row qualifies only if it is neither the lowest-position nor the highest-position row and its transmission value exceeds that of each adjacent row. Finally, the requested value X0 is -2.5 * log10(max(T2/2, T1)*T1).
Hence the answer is -3.0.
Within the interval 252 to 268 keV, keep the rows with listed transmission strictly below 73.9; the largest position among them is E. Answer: 259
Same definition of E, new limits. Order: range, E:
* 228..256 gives 239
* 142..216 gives 213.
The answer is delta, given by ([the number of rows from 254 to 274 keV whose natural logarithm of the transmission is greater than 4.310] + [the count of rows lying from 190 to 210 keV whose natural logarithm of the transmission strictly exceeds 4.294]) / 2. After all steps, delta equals 3.5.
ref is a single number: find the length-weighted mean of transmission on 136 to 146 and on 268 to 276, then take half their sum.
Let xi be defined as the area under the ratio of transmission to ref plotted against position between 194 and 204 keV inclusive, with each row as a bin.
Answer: 8.5 keV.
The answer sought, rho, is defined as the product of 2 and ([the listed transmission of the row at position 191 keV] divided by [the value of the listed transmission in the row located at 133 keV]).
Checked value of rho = 1.70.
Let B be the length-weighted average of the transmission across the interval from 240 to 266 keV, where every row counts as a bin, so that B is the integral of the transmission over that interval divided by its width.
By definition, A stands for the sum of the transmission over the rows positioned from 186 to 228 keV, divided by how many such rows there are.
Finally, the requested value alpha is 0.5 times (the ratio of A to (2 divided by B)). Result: 1332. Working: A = 68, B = 78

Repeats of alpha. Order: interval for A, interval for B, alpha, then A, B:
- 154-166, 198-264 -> 1366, 74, 74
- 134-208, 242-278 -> 1371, 71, 78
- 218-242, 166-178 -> 1300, 75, 70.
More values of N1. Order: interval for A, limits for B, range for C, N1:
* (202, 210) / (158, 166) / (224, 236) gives 72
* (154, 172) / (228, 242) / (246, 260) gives 69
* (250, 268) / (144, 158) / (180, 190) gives 70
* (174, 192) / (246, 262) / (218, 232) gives 72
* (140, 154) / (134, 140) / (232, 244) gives 77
